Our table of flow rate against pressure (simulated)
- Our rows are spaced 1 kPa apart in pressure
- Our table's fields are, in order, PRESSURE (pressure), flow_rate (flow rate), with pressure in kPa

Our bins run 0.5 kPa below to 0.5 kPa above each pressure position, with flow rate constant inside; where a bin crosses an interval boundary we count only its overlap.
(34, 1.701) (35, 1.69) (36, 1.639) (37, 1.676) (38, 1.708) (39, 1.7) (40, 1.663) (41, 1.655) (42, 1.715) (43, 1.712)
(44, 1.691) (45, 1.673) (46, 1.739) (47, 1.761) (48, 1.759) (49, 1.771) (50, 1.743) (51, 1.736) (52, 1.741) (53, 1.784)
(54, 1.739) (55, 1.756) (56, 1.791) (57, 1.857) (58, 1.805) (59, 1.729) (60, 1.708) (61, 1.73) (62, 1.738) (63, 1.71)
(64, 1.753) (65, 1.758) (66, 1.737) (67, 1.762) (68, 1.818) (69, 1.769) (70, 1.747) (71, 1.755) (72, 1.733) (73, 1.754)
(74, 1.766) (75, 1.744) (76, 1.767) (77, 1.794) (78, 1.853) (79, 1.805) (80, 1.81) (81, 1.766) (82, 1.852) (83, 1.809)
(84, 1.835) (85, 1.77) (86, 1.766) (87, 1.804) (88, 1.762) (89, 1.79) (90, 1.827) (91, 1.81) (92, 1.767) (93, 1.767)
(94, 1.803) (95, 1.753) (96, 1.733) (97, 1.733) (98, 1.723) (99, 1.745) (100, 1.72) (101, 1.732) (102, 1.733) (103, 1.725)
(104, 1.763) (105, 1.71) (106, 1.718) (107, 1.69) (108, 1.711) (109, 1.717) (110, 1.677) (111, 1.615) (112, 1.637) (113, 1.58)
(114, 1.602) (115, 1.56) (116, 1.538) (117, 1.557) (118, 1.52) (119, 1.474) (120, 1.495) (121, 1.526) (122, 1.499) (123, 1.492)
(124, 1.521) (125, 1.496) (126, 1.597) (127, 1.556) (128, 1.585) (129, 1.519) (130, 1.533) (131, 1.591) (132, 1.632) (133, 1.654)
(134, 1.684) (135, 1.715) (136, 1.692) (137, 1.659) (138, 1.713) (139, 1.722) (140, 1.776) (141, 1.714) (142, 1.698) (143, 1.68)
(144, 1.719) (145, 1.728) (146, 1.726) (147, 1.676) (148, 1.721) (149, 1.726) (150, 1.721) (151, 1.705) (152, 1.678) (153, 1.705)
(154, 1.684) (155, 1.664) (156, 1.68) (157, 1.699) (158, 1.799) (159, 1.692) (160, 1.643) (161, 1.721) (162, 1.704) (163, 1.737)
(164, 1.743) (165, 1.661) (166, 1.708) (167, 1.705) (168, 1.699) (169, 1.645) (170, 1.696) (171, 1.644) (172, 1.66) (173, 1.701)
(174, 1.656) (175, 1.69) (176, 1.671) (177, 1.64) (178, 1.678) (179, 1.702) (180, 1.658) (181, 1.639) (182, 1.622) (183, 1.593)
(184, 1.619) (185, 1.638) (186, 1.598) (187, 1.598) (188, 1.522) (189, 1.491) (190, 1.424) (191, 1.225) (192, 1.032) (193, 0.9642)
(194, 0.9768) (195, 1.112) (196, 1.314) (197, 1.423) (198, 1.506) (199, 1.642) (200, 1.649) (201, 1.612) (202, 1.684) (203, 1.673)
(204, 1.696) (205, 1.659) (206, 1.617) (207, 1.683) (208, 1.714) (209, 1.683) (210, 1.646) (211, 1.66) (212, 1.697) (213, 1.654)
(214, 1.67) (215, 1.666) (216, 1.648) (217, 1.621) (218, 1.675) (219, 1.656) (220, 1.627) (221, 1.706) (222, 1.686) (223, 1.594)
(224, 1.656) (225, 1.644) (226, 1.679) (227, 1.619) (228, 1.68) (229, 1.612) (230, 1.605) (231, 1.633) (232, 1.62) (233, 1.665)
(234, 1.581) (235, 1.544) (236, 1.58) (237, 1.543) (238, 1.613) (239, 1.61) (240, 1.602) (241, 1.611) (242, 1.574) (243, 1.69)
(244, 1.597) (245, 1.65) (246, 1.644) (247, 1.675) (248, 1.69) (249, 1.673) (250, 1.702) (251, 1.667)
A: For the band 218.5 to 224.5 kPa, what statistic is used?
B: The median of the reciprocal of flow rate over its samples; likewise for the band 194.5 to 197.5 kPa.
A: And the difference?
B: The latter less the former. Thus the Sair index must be 0.16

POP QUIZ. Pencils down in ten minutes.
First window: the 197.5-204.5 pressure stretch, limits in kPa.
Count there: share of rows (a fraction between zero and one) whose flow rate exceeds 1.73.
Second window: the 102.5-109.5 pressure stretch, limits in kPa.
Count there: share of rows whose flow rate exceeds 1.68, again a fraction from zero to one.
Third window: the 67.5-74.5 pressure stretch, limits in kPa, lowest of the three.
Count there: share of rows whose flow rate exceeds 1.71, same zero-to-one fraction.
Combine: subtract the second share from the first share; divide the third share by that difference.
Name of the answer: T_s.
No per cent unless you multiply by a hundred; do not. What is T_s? -1.0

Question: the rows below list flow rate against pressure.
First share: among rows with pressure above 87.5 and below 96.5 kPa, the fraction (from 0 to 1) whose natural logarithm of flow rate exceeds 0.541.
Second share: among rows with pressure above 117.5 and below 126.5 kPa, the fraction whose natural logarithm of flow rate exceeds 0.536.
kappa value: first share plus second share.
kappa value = 1.0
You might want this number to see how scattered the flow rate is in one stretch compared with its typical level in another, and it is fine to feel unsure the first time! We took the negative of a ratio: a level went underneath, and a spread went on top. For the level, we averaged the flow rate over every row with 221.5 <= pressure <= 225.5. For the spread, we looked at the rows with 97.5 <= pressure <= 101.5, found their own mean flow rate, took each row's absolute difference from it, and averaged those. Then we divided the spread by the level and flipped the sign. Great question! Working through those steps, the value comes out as -0.005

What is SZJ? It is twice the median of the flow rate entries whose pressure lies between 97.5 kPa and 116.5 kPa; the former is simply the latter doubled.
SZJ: 3.42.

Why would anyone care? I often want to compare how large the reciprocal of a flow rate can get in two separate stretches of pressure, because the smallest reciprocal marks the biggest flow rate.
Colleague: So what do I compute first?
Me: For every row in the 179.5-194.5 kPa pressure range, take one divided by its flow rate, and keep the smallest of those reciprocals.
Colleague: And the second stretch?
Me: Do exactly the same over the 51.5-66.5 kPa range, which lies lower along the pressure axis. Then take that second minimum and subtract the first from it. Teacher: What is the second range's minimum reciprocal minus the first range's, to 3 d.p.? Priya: -0.065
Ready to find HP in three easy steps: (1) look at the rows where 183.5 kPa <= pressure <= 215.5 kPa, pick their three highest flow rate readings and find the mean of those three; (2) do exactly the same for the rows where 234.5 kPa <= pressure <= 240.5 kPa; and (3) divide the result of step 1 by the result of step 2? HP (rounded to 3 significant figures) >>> 1.06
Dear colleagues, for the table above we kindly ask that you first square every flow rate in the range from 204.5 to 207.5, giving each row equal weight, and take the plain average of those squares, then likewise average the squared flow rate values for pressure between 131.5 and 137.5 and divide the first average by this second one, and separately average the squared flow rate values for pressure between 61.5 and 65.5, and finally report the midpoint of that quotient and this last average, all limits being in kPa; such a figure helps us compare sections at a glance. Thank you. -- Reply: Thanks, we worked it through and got 2.00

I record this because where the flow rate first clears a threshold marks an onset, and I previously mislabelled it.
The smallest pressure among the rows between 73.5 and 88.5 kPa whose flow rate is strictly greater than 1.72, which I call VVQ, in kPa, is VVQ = 74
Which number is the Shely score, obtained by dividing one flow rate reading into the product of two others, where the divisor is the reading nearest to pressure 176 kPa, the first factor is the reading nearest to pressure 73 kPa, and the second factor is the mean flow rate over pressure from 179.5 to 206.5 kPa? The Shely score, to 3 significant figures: 1.56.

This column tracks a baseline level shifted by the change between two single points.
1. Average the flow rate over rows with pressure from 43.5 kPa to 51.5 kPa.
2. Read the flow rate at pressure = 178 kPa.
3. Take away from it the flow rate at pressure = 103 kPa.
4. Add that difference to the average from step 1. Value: 1.69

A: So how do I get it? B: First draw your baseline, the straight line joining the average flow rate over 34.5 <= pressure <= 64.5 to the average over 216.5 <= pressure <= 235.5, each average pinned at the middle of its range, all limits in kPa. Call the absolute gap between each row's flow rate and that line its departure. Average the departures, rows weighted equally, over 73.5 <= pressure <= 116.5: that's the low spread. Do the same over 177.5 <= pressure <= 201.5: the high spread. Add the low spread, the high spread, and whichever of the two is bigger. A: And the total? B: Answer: 0.45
